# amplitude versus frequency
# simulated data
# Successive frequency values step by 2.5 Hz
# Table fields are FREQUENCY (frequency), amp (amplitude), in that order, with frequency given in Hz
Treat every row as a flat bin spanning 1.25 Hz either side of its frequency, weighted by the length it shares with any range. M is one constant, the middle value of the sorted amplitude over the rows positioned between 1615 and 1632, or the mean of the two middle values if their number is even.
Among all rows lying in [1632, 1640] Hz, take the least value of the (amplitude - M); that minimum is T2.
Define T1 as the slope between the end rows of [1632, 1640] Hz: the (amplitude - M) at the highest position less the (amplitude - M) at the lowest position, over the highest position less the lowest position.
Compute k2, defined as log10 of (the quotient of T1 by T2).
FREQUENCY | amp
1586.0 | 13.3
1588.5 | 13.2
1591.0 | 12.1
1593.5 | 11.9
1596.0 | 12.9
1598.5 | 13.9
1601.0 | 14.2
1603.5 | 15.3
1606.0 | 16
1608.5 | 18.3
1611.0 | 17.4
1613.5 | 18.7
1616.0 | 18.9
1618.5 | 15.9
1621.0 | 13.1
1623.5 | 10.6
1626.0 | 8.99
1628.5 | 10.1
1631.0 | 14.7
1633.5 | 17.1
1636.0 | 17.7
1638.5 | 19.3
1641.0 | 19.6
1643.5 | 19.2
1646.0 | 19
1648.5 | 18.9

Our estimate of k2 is -0.96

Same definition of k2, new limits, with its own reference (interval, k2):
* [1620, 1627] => -0.70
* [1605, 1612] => -1.02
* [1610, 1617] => -1.16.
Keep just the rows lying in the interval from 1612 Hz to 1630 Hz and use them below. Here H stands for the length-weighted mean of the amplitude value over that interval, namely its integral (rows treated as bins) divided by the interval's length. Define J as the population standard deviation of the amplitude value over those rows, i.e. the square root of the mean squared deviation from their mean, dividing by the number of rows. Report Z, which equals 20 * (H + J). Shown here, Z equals 353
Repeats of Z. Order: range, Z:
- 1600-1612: 354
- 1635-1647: 393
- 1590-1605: 293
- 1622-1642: 374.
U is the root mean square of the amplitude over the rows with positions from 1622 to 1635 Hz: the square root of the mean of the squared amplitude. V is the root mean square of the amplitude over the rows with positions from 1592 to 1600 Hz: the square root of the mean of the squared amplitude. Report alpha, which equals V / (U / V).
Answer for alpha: 13.2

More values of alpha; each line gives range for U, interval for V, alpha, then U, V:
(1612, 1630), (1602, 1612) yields 19.7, 14.3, 16.8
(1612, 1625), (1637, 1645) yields 23.8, 15.8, 19.4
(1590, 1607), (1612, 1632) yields 14.8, 13.8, 14.3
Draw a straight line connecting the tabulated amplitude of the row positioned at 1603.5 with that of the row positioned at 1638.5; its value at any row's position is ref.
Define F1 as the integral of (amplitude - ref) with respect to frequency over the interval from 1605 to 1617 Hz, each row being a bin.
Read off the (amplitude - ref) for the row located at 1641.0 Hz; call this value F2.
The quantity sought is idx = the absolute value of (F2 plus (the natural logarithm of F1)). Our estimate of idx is 3.0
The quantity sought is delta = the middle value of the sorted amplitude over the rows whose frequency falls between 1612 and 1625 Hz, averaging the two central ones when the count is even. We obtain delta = 16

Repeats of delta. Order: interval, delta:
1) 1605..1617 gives 18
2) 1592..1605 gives 14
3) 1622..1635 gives 11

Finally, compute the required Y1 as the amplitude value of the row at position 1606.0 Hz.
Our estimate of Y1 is 16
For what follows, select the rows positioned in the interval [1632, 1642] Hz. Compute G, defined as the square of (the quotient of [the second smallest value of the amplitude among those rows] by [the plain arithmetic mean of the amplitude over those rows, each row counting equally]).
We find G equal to 0.92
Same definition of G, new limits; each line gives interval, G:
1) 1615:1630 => 0.61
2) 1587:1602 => 0.86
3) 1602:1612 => 0.91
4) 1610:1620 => 0.96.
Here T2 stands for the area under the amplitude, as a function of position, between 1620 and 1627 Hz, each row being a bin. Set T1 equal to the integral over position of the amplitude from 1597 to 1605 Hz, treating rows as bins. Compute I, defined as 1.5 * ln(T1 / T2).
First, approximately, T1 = 116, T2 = 76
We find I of 0.6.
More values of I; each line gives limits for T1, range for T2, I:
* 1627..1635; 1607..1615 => -0.4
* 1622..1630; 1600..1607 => -0.4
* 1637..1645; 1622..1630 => 1.0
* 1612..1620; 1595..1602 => 0.6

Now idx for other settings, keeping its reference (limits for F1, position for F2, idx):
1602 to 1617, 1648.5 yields 1.5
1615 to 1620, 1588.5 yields 0.3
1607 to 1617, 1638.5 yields 3.0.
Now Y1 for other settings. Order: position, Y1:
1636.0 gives 17.7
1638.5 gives 19.3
